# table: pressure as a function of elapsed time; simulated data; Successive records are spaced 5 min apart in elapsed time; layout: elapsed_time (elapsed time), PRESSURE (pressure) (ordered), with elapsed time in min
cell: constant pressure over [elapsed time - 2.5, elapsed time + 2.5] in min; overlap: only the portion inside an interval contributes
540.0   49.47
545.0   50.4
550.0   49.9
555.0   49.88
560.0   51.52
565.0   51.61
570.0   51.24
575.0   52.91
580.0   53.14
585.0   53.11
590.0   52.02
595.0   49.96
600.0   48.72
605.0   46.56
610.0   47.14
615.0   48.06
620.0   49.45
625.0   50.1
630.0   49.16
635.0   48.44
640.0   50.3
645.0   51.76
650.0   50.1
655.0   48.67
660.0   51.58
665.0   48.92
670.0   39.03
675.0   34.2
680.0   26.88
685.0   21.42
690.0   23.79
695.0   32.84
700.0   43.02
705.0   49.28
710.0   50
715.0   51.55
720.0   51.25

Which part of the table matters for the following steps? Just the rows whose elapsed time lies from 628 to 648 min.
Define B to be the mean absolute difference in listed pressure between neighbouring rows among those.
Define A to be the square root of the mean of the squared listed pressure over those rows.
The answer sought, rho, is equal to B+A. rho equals 51.3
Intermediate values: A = 49.9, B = 1.3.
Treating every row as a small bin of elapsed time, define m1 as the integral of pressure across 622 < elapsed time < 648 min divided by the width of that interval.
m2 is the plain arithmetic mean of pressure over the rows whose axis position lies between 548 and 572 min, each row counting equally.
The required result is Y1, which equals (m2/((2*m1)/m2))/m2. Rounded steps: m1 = 49.9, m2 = 50.8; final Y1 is 0.51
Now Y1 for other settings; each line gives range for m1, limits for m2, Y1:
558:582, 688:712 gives 0.38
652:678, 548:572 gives 0.57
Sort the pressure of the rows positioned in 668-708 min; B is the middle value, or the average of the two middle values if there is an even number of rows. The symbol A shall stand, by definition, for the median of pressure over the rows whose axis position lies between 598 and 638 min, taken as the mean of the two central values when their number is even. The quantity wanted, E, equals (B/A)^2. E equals 0.48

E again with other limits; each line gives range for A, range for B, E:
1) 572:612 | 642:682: 0.92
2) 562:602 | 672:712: 0.42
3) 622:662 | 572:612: 1.04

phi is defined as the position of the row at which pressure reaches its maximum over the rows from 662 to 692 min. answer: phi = 665.0 min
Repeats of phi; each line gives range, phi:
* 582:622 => 585.0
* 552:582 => 580.0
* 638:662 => 645.0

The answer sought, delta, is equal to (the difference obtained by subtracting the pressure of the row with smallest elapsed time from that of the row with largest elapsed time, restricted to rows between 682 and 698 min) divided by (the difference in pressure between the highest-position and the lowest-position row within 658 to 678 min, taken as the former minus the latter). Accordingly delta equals -0.7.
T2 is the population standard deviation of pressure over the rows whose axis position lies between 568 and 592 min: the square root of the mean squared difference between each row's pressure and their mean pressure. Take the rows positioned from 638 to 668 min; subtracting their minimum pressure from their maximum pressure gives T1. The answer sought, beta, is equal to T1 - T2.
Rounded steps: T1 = 3.1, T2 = 0.7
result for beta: 2.3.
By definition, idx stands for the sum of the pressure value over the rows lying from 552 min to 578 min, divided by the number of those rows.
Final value 51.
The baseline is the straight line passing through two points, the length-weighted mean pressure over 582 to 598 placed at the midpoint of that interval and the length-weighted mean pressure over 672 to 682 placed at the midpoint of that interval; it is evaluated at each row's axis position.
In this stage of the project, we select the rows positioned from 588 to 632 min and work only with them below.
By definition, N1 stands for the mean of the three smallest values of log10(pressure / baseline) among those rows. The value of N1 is -0.01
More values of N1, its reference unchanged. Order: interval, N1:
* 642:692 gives -0.09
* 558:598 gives -0.05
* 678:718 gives -0.09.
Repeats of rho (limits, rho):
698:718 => 51.4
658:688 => 44.6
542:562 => 51.1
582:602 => 52.4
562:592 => 53.0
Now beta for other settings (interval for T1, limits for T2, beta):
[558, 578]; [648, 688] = -9.2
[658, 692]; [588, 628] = 28.5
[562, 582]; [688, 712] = -8.2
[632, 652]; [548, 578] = 2.3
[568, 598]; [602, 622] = 2.1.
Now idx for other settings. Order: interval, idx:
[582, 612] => 50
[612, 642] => 49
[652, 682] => 42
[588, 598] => 51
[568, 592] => 52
